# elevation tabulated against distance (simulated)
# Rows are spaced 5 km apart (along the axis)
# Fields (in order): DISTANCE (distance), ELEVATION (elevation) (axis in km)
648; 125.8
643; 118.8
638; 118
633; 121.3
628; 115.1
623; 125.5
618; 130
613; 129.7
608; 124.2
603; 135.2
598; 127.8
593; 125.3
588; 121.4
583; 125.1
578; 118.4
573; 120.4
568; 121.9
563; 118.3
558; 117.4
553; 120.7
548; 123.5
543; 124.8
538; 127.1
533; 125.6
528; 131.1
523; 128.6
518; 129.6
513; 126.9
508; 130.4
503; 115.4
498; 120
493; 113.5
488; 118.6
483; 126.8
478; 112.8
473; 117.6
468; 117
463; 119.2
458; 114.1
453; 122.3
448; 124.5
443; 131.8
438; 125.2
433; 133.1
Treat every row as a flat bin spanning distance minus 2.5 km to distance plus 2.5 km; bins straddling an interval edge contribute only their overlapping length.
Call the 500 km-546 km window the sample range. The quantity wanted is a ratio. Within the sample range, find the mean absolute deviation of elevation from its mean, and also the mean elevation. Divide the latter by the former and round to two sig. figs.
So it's 41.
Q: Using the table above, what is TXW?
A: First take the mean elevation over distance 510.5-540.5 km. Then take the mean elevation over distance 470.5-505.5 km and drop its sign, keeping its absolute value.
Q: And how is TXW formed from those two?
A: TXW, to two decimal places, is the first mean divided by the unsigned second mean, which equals 1.09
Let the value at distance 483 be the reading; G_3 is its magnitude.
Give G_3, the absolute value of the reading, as 127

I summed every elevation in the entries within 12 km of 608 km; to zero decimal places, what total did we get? 647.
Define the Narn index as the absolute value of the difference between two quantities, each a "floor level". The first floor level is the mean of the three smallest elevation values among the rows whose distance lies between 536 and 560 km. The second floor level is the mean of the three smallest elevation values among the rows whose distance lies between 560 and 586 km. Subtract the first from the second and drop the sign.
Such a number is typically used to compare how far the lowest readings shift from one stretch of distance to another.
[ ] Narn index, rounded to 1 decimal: 1.5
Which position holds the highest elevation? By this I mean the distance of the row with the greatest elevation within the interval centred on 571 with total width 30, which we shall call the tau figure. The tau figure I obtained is 583 km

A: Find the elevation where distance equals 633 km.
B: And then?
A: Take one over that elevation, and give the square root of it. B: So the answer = 0.0908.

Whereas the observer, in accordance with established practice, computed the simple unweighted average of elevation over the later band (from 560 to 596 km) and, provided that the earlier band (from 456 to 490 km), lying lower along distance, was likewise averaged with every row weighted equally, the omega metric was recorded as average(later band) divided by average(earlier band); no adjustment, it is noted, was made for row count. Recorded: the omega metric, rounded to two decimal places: 1.03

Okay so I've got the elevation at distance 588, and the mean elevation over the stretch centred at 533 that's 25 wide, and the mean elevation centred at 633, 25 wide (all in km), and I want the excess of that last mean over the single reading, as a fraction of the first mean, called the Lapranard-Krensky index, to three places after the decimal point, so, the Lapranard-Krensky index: -0.013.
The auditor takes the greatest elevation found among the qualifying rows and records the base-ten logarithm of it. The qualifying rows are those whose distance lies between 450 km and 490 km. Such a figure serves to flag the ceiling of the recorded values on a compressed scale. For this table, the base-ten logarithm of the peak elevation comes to 2.10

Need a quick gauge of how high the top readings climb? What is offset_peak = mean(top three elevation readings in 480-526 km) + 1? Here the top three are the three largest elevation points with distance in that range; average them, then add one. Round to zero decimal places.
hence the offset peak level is 131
